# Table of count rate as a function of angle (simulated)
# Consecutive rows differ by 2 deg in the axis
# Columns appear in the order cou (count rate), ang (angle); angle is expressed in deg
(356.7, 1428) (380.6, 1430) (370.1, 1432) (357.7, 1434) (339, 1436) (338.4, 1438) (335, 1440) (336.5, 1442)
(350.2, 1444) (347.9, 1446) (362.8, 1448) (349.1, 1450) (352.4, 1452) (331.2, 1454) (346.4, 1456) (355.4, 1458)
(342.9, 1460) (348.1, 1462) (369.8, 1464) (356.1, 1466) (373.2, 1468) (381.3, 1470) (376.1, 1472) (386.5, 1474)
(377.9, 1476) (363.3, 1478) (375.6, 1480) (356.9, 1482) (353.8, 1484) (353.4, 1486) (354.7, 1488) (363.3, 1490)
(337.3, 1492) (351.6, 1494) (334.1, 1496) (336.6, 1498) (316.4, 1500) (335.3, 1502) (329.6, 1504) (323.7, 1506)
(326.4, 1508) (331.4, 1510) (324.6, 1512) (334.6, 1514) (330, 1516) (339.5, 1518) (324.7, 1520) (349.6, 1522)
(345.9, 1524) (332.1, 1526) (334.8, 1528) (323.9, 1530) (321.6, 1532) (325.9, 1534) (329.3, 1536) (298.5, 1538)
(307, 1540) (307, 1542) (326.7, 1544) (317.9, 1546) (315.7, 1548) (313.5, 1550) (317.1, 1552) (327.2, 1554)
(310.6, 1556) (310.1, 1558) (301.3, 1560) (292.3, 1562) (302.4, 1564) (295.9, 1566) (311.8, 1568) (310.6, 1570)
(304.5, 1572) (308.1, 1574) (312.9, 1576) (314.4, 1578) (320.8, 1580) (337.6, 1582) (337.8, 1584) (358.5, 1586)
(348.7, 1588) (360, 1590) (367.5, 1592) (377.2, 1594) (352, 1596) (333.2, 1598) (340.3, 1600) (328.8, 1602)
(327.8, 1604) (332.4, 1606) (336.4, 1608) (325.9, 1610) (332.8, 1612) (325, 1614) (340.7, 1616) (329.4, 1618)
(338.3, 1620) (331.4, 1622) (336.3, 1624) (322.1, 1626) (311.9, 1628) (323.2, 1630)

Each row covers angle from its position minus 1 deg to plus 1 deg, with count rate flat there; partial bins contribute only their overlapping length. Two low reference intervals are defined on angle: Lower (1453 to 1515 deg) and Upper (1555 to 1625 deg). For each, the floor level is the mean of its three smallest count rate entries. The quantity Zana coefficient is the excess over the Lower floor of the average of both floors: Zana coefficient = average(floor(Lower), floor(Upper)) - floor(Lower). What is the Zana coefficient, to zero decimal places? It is -13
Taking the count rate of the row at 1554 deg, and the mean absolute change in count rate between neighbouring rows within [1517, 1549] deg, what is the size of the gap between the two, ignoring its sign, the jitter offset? 317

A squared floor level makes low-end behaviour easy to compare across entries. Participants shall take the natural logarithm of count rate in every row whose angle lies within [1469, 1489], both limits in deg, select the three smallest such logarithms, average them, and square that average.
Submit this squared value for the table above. 34.4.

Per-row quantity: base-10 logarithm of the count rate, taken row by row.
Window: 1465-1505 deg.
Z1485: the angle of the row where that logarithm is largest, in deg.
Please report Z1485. 1474 deg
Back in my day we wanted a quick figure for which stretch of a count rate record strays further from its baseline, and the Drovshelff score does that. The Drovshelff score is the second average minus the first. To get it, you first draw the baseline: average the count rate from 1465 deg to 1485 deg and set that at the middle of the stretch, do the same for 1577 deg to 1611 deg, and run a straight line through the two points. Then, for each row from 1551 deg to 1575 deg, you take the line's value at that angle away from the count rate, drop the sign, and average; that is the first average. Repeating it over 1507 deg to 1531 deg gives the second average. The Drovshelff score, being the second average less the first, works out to -14.8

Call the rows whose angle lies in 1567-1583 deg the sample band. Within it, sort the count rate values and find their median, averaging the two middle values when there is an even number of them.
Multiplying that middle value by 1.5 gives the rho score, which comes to 469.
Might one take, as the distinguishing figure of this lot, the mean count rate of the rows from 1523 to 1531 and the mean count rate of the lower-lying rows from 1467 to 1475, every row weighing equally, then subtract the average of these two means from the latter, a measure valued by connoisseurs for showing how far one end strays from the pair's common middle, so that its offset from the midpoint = 23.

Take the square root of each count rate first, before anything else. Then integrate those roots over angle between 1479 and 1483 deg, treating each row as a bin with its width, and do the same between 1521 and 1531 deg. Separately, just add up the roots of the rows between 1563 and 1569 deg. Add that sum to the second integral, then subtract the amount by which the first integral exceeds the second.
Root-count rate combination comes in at 343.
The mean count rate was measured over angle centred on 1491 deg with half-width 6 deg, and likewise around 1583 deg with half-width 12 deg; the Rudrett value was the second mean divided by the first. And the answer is 0.97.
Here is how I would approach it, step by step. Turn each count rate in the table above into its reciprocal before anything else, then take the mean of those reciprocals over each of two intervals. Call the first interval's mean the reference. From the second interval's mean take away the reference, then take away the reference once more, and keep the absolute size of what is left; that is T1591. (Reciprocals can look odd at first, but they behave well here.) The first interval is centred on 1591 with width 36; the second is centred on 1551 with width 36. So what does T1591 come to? 0.0027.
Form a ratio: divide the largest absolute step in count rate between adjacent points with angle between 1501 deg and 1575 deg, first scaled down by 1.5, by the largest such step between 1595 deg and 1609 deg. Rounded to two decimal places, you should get 1.09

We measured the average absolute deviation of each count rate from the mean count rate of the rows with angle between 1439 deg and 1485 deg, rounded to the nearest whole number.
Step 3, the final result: 13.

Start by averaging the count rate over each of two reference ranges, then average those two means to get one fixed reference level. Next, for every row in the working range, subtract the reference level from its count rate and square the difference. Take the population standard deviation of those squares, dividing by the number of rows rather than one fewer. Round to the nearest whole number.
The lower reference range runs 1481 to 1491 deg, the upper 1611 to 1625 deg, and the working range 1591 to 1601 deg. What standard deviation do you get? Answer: 387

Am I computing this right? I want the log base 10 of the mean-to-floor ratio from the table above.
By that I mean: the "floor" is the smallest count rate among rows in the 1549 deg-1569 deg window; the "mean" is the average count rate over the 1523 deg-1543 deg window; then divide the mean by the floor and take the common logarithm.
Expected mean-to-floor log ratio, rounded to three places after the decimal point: 0.043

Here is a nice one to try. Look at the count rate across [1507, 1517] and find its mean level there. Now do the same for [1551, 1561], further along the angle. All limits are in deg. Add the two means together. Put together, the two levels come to 643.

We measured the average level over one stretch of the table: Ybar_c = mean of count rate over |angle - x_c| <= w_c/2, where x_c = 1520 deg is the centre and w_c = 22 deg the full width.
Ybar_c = 334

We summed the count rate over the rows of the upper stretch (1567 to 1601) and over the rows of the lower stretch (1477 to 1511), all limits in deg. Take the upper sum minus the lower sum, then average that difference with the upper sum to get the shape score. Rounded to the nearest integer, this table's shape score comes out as 2774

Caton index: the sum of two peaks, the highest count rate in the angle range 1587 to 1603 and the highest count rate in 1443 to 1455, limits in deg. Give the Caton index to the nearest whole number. 740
